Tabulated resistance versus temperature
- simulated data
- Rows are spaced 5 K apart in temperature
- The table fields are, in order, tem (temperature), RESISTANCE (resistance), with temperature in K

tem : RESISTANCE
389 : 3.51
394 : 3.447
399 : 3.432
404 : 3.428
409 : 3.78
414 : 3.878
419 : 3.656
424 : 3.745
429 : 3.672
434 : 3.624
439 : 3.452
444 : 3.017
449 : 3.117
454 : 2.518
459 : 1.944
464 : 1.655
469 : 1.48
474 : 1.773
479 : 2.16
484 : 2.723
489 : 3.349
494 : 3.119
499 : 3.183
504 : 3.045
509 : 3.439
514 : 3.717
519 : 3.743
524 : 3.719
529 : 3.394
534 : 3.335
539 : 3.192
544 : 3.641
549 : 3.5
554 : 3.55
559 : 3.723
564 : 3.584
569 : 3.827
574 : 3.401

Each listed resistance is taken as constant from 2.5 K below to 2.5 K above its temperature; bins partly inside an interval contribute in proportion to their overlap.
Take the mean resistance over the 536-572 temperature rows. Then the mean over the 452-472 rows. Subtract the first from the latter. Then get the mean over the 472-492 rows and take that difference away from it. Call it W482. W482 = 4.2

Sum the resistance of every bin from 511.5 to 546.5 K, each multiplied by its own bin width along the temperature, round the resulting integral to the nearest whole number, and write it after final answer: 124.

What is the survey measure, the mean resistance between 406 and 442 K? 3.7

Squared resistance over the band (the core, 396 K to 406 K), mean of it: 11.8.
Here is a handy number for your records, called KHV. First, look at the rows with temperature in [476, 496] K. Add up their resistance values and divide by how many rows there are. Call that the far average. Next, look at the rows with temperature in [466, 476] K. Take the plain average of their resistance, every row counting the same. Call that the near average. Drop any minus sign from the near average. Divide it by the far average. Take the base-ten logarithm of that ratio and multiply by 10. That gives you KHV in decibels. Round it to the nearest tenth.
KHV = -2.4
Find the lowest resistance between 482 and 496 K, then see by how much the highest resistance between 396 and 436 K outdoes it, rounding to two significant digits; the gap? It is 1.2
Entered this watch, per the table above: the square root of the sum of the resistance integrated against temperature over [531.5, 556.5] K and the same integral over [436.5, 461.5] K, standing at 12.5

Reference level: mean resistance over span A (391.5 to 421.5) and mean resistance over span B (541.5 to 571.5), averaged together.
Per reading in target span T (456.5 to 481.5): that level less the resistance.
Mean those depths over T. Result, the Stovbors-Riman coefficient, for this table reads 1.8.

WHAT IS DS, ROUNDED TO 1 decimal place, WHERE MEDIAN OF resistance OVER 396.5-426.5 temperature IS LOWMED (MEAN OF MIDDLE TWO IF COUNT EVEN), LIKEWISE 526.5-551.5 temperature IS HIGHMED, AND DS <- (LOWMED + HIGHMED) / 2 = 3.5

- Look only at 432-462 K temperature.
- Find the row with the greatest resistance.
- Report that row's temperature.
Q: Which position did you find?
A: 434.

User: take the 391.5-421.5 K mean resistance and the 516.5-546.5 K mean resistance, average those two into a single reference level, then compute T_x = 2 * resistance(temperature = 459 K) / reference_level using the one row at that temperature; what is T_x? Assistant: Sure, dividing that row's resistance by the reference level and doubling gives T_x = 1.09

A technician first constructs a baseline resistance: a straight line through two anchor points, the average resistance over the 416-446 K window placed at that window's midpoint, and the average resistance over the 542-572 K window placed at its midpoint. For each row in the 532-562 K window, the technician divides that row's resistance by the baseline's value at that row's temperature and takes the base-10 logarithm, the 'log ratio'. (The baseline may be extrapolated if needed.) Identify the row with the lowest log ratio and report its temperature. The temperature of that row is 539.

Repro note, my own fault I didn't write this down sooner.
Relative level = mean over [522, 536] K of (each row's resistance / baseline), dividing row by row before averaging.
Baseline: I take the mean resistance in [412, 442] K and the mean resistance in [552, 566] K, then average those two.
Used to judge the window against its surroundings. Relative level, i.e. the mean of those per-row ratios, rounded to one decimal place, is 1.0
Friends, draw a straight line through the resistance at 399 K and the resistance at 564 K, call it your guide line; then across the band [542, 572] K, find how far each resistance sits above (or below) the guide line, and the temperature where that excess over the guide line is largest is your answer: 569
